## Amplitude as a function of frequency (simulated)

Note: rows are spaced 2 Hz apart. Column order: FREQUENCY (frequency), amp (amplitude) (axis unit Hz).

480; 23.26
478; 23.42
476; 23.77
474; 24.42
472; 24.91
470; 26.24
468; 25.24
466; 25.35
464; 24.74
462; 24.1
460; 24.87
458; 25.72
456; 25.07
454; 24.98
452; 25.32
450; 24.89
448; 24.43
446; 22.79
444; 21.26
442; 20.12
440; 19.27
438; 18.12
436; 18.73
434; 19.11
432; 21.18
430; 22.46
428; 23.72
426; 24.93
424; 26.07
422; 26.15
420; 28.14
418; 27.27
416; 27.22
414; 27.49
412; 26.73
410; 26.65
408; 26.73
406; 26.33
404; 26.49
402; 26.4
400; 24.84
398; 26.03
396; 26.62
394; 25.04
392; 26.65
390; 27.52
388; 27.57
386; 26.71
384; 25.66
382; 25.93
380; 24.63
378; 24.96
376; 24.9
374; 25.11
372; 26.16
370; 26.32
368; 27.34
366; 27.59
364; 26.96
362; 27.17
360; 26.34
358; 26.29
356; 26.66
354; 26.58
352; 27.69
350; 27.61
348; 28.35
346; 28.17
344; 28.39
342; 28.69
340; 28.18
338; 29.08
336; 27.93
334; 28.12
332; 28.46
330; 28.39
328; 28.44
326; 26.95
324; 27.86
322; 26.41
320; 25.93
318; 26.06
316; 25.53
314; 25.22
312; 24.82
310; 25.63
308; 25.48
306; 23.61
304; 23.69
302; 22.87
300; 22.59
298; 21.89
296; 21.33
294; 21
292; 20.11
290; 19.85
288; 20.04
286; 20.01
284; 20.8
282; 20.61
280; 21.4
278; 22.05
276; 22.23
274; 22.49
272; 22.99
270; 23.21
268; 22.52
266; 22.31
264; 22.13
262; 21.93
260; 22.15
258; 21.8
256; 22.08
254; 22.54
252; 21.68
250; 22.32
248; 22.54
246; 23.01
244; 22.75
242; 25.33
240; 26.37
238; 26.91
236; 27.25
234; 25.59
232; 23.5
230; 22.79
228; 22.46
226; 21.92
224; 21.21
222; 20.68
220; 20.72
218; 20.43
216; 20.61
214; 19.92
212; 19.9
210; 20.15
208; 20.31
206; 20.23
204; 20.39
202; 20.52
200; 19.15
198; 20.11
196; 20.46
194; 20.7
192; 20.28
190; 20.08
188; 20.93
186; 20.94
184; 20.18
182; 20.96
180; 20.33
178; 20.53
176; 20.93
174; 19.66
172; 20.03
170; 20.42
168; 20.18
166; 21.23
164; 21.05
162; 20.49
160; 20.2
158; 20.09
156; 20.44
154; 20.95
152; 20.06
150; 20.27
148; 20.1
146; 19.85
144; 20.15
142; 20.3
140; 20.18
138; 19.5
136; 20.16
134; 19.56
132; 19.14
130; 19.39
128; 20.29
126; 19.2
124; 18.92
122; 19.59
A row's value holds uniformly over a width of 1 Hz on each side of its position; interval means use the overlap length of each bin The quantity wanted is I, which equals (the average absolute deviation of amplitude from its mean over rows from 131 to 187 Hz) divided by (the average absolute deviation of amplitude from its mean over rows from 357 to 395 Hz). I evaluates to 0.5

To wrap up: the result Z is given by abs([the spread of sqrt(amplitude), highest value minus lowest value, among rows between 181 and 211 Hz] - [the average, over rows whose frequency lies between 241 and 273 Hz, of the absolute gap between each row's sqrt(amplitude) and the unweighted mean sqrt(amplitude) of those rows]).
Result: 0.1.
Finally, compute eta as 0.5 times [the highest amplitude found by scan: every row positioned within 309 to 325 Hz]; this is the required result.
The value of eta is 13.9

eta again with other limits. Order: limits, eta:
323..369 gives 14.5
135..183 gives 10.6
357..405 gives 13.8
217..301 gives 13.6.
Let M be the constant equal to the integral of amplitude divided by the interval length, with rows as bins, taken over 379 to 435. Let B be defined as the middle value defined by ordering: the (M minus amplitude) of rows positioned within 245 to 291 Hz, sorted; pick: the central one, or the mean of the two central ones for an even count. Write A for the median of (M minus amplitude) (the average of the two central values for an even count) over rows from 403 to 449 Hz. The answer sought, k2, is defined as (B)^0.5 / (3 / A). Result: 0.5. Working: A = 1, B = 3.59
